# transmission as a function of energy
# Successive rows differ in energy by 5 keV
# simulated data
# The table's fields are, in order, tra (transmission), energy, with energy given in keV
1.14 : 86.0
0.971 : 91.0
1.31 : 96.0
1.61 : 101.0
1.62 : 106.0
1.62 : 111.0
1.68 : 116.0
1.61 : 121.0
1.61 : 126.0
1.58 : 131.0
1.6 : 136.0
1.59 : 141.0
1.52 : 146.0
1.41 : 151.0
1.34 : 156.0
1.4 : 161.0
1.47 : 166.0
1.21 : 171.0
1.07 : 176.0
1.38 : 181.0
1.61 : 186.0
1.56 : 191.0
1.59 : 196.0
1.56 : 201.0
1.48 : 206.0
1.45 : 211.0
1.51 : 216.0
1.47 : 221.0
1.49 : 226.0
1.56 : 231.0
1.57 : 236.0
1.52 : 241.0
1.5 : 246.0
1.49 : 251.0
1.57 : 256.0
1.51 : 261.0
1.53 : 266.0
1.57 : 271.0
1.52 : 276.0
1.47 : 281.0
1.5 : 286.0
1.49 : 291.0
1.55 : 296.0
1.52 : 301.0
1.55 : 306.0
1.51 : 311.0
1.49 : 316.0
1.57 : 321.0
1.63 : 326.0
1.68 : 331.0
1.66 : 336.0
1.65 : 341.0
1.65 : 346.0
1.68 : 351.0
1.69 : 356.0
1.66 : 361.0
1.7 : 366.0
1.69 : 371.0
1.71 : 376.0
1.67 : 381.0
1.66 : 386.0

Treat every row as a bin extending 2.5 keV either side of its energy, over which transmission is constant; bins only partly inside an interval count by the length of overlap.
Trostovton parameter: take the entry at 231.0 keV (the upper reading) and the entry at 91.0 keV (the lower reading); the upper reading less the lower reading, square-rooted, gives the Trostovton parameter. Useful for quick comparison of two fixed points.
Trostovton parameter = 0.77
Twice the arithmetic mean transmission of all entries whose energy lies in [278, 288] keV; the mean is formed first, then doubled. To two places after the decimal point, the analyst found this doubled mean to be 2.97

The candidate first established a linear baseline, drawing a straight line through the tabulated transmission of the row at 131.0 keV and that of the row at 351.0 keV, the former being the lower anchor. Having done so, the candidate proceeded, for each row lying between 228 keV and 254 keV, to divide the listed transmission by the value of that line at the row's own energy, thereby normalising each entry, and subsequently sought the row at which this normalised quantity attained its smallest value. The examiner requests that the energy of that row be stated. 251.0 keV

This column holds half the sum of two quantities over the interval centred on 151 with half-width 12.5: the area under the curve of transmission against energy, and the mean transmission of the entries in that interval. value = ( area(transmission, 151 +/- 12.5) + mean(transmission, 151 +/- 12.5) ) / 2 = 19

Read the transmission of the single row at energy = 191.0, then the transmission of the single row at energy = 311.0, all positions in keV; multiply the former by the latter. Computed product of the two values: 2.4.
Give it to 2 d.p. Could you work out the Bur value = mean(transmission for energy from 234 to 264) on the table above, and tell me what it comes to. 1.53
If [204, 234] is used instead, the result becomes 1.49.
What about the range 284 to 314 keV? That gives 1.52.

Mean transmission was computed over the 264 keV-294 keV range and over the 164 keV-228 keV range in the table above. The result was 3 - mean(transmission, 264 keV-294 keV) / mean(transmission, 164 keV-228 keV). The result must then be 1.96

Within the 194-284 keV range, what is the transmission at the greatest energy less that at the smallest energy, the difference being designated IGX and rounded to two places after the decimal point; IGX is -0.12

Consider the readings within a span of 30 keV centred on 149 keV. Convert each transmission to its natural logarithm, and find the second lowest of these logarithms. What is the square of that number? 0.11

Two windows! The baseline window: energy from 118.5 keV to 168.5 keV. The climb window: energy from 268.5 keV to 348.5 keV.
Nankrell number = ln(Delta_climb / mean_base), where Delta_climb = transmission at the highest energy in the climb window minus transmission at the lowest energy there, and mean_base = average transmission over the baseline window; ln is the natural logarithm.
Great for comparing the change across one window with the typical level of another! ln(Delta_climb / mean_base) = -2.9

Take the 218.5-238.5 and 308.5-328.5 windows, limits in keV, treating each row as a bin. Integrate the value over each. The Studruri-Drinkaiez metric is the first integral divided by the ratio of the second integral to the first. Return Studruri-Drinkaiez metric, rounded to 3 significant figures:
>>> 29.9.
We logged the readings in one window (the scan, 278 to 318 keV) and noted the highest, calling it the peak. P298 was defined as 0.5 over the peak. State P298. 0.323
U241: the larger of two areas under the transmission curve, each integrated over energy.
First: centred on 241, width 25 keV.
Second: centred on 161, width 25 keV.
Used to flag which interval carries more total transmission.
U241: 38.2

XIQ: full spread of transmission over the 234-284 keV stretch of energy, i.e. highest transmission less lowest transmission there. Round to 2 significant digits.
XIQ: 0.10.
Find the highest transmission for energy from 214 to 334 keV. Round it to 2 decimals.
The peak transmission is 1.68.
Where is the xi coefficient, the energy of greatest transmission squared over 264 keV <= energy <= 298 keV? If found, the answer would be 271.0 keV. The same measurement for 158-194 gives 186.0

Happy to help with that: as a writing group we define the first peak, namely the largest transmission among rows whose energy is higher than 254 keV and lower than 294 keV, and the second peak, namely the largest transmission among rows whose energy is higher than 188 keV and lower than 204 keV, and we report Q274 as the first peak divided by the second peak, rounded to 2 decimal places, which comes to 0.99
